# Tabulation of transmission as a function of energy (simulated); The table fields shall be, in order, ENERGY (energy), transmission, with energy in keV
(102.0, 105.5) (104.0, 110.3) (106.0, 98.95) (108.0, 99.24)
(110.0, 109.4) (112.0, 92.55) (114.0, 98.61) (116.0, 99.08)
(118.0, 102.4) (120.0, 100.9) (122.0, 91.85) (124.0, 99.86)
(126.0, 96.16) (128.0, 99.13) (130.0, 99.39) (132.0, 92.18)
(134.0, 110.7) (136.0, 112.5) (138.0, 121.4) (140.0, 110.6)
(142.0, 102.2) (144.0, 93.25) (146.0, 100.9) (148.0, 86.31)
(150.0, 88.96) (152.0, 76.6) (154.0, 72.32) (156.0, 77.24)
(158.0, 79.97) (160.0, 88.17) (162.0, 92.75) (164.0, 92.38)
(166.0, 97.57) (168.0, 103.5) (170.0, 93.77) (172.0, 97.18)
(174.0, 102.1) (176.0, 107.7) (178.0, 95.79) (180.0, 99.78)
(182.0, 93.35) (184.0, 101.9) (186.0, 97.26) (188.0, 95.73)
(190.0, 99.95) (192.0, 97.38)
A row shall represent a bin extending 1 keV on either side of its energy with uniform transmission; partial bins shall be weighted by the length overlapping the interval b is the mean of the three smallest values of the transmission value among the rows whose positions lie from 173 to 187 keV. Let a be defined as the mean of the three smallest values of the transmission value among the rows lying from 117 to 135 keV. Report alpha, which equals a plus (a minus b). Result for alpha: 91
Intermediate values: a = 93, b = 95.5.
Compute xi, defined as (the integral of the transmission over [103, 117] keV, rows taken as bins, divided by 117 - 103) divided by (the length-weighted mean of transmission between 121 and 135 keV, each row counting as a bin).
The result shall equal 1.03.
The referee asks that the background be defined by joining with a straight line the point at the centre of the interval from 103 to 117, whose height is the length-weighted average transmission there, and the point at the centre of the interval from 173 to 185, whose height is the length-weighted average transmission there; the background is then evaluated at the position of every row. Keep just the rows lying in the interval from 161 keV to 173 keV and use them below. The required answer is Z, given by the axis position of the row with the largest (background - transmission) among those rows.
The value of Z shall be 164.0 keV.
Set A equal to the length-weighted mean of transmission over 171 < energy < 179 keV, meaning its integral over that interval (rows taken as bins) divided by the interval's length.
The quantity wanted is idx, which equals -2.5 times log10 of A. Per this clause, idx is -5.01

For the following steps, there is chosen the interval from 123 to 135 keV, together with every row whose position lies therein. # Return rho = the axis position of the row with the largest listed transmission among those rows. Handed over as 134.0 keV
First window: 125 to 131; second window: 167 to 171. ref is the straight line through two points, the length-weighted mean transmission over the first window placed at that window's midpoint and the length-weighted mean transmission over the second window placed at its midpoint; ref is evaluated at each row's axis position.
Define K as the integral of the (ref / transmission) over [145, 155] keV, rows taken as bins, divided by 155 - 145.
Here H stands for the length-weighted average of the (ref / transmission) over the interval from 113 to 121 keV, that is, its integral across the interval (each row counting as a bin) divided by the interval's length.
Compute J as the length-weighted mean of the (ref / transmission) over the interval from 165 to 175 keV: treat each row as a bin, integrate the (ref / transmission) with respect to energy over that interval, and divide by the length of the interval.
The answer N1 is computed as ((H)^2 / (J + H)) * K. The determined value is 0.57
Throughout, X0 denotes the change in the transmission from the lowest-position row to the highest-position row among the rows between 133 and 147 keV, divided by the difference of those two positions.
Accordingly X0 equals -1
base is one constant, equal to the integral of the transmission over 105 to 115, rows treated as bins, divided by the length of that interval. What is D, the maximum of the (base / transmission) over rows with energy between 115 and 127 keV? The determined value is 1.09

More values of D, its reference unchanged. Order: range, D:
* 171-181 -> 1.04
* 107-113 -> 1.08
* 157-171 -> 1.25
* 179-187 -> 1.07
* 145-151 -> 1.16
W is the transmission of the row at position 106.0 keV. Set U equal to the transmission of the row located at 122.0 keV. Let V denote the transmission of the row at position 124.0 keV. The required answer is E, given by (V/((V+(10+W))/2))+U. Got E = 93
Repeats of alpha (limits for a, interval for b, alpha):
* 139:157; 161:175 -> 58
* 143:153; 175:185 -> 72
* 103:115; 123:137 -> 98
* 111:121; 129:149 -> 103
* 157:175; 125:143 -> 78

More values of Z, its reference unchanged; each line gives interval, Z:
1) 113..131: 122.0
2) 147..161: 154.0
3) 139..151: 148.0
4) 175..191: 182.0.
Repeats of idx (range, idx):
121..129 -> -4.96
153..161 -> -4.75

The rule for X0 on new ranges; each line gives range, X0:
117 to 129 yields 0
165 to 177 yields 1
